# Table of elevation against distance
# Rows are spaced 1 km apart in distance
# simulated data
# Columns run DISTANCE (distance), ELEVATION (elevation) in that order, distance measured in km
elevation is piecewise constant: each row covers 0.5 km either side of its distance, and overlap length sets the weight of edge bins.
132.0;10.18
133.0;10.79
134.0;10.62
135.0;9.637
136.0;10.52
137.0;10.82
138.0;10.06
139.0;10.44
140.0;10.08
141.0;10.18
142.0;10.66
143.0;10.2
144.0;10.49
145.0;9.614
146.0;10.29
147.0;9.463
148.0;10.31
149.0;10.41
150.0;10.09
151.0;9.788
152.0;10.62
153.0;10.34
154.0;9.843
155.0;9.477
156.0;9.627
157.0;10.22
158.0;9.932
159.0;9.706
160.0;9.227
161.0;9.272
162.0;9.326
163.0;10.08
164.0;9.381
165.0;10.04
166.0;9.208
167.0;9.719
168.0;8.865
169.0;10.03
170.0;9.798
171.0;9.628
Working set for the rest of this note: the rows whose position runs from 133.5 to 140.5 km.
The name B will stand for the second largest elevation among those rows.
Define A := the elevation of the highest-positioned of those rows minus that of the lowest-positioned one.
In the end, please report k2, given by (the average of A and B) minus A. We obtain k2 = 5.6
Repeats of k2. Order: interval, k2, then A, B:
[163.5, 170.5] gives 4.8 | 0.4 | 10.03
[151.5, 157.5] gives 5.4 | -0.4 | 10.34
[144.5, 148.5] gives 4.8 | 0.7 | 10.29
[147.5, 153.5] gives 5.2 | 0.0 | 10.41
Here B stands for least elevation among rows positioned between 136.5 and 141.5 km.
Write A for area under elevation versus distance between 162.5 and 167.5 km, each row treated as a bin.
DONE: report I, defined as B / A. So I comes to 0.208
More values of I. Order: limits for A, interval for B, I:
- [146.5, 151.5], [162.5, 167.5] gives 0.184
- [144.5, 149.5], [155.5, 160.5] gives 0.184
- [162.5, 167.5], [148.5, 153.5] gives 0.202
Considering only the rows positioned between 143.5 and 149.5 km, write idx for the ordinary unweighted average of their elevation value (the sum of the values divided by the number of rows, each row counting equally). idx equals 10.1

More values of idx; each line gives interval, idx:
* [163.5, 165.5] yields 9.7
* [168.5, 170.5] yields 9.9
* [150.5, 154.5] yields 10.1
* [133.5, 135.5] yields 10.1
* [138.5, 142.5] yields 10.3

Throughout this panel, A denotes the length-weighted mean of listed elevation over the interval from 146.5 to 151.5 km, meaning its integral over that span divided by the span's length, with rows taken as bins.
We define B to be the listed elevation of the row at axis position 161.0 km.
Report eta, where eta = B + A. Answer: 19.3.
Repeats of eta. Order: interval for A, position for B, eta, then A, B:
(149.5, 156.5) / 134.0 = 20.6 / 10.0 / 10.62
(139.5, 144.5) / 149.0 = 20.7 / 10.3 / 10.41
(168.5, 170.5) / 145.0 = 19.5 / 9.9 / 9.614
